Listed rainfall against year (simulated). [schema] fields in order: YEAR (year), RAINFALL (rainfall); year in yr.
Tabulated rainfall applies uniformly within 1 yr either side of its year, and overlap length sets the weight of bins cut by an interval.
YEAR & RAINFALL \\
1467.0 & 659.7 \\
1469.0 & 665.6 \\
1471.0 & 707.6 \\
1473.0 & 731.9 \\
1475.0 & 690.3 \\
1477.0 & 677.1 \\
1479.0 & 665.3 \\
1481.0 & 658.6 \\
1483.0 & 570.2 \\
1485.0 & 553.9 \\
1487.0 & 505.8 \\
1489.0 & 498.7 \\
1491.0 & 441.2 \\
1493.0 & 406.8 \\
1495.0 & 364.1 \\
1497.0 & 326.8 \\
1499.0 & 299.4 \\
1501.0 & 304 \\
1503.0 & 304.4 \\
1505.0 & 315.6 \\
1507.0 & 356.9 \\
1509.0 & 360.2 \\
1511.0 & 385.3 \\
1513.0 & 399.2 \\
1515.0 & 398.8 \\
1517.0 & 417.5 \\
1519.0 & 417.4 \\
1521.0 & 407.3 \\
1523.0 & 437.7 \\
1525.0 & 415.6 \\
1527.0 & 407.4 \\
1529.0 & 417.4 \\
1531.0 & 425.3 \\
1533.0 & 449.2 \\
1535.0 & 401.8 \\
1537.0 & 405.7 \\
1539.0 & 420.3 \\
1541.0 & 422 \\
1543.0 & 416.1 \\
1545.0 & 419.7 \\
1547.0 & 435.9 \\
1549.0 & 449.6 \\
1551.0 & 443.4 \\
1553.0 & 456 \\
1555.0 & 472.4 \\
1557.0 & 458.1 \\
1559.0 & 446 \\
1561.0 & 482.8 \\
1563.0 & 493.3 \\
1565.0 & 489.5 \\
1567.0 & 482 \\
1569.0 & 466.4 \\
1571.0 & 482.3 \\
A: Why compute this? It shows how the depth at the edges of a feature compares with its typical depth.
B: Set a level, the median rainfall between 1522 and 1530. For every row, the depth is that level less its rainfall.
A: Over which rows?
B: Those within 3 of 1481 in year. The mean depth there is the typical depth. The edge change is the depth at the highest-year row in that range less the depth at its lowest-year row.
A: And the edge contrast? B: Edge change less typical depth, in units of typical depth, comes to -1.4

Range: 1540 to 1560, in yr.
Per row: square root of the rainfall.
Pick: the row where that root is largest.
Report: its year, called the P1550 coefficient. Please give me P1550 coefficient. 1555.0 yr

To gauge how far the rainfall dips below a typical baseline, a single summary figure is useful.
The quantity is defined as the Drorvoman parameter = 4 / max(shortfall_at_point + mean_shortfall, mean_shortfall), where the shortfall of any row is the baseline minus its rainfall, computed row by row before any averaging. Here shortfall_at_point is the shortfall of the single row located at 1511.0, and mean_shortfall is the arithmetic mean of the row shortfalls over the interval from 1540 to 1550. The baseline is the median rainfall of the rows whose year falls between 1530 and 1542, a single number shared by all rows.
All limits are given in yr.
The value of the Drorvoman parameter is 0.141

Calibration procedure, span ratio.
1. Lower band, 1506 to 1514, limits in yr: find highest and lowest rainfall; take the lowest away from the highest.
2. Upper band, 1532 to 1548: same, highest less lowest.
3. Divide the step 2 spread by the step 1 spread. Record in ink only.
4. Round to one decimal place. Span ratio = 1.1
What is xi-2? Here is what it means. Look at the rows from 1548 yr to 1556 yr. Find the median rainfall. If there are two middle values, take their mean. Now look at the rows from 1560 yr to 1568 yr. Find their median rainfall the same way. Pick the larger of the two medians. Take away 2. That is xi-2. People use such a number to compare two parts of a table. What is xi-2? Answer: 484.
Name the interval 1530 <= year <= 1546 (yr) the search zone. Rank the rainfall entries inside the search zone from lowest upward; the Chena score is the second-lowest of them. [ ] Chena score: 405.7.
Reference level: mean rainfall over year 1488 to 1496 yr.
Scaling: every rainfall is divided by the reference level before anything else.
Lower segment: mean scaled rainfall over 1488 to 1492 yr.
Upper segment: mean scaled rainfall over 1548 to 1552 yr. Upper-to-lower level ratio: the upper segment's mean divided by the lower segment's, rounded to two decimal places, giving 0.95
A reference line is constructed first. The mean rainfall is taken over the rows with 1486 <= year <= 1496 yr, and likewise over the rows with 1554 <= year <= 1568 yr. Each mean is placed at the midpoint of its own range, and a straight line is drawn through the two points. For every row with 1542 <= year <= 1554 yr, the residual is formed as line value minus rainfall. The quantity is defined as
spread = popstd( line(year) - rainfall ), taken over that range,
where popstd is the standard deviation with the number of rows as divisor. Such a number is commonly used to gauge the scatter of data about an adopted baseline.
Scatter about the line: 13.3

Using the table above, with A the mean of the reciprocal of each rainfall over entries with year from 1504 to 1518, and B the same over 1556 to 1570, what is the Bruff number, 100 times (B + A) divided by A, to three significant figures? 179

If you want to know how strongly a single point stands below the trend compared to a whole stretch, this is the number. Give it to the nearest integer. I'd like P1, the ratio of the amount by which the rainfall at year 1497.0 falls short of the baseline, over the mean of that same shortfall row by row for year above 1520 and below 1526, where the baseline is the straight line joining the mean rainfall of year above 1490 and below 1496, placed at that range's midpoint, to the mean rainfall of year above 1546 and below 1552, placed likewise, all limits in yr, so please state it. 17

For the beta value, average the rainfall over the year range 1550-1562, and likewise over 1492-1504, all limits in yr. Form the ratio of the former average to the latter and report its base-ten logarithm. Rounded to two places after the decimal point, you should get 0.14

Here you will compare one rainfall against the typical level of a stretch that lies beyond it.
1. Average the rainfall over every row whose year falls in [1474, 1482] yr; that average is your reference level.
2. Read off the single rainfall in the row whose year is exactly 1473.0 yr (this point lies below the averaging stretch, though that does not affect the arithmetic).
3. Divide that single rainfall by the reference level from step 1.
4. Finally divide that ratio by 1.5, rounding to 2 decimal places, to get 0.73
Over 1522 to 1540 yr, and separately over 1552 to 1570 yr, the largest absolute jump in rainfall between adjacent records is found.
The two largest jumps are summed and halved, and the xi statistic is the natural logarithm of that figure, 3.7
